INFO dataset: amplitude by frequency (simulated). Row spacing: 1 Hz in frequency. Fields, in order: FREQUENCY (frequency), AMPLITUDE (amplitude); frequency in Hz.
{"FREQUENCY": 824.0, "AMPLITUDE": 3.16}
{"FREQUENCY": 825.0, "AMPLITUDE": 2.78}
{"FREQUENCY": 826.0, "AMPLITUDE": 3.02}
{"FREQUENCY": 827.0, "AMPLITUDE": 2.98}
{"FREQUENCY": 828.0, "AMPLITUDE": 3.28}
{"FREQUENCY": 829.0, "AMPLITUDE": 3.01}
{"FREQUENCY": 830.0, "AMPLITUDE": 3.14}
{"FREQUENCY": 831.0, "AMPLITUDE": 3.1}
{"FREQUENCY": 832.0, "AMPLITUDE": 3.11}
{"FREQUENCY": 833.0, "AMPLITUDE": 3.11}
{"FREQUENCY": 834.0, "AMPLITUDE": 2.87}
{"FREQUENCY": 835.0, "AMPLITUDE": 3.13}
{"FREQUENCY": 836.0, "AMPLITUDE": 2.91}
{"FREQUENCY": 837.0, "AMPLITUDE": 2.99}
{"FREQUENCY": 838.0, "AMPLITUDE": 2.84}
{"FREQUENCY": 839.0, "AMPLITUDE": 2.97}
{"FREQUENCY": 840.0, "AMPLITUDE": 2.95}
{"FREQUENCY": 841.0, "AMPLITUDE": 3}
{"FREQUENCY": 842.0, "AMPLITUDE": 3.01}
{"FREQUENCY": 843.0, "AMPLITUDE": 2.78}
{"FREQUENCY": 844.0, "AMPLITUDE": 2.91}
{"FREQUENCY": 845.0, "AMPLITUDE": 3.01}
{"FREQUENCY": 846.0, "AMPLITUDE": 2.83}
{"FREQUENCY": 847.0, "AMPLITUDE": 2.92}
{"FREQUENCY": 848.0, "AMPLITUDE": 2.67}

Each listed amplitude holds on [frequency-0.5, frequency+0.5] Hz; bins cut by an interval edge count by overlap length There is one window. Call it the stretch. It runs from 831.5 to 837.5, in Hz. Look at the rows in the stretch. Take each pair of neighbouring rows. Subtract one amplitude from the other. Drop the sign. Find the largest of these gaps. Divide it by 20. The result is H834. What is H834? 0.0130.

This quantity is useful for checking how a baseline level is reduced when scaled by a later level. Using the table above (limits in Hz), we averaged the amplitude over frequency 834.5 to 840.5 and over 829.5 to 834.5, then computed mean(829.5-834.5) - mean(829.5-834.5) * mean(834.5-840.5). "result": -6.02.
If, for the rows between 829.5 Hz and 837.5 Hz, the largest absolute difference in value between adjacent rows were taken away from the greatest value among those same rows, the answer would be 2.88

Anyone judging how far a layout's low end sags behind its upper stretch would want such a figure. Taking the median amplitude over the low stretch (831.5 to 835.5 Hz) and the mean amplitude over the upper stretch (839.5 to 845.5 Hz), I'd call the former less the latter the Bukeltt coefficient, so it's 0.17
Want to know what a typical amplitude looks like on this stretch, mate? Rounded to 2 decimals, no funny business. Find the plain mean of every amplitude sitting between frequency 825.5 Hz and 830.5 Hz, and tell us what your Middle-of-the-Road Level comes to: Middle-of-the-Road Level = 3.09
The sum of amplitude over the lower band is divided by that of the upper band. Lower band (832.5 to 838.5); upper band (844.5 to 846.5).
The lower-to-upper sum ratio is 3.1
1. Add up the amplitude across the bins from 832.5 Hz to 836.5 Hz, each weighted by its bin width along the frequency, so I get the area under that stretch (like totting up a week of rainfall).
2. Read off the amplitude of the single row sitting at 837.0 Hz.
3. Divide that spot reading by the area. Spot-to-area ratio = 0.249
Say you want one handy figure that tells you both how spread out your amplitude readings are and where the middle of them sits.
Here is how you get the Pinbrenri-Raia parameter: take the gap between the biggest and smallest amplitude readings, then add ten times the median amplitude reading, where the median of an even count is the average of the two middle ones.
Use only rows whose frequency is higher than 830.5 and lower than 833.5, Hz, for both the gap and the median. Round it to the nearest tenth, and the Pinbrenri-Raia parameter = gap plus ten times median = 31.1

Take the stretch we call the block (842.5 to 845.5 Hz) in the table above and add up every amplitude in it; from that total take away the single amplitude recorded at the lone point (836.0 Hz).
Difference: 5.8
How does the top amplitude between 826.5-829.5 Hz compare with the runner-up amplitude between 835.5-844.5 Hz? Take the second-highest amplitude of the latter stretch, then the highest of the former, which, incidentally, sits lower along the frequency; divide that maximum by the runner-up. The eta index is 1.093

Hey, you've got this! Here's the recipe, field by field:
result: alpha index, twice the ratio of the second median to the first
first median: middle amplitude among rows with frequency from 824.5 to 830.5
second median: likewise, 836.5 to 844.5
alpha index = 1.96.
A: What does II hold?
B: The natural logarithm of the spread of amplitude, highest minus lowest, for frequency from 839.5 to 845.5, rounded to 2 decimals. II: -1.47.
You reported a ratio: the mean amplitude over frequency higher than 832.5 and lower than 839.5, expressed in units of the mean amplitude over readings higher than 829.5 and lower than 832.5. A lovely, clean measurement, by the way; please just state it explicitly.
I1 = 0.954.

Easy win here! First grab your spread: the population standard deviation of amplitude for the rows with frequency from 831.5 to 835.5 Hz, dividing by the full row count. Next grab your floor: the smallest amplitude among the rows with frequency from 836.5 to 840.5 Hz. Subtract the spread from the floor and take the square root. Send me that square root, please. 1.65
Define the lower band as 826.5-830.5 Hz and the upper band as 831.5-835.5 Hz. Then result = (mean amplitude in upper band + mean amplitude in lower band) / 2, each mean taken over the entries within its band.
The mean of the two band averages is 3.08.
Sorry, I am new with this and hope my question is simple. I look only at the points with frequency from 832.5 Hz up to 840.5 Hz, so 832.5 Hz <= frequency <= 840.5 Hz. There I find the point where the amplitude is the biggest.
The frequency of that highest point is 835.0 Hz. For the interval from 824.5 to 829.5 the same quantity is 828.0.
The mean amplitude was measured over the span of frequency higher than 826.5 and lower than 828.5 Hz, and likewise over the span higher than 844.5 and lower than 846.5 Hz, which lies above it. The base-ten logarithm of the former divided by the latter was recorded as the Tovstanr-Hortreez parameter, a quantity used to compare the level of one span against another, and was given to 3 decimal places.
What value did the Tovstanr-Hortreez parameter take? 0.030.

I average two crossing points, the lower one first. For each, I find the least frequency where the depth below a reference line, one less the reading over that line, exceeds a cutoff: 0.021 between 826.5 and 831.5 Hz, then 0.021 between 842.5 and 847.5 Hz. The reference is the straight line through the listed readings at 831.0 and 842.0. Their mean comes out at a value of 835.0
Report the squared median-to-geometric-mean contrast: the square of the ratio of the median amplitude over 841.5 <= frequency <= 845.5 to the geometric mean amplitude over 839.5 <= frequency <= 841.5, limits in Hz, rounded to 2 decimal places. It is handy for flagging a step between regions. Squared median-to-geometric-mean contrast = 0.99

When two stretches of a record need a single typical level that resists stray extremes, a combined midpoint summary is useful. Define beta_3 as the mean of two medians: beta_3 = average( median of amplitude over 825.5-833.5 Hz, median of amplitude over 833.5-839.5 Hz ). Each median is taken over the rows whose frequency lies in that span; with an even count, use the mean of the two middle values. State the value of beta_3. 3.02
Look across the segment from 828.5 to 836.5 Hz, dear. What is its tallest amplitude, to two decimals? 3.14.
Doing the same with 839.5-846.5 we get 3.01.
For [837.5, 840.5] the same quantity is 2.97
